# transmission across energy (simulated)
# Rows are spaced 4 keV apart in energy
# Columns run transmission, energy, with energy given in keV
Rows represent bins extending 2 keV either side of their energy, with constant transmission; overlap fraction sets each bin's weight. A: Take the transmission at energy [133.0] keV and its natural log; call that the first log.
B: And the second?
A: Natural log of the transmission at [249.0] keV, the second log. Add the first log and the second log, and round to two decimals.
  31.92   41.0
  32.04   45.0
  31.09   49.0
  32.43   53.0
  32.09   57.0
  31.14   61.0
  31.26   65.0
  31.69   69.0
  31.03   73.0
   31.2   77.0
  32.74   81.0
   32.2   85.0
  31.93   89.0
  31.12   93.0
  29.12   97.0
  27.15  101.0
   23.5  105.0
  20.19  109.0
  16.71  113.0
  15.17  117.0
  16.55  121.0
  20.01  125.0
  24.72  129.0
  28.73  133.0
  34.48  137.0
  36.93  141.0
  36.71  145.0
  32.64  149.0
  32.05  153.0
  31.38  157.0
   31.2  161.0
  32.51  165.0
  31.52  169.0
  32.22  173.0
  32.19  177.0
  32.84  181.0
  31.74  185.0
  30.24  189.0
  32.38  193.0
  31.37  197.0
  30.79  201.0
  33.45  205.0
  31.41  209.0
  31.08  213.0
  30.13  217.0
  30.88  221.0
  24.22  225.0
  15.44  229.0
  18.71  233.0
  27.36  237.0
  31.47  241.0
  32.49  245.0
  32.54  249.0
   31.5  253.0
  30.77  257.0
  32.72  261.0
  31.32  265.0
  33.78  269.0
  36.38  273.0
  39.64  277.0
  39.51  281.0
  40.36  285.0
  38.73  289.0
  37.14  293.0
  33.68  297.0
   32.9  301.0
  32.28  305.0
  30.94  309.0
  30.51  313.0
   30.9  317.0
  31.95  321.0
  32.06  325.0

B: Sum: 6.84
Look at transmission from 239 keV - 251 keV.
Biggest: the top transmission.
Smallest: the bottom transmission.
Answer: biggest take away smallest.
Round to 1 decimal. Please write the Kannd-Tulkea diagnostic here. 1.1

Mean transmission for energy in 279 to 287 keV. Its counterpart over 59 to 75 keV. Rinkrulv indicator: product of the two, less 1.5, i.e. 1248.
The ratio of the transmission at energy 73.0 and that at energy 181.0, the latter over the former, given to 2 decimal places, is 1.06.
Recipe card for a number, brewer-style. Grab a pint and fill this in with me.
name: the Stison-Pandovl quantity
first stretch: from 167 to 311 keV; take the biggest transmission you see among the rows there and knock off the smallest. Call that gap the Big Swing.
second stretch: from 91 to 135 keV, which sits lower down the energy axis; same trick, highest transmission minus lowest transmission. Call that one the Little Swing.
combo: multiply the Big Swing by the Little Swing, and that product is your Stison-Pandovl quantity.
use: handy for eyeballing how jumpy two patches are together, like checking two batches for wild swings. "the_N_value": 397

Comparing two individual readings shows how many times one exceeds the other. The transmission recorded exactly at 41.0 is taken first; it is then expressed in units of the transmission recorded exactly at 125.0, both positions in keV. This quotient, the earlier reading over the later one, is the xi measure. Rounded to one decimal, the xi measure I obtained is 1.6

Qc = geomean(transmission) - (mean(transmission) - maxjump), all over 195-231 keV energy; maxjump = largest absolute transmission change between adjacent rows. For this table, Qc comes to 8.1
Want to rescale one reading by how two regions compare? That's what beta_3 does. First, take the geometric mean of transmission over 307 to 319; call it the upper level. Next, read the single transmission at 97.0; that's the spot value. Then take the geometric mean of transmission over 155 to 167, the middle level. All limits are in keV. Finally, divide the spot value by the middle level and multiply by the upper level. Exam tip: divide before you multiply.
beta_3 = 28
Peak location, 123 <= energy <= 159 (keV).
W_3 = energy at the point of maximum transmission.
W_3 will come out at 141.0 keV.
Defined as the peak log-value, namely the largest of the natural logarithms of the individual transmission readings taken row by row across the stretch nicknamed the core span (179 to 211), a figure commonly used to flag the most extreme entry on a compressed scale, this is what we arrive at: 3.51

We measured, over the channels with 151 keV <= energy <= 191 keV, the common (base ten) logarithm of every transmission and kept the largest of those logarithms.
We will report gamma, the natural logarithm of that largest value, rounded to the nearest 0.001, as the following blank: 0.416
